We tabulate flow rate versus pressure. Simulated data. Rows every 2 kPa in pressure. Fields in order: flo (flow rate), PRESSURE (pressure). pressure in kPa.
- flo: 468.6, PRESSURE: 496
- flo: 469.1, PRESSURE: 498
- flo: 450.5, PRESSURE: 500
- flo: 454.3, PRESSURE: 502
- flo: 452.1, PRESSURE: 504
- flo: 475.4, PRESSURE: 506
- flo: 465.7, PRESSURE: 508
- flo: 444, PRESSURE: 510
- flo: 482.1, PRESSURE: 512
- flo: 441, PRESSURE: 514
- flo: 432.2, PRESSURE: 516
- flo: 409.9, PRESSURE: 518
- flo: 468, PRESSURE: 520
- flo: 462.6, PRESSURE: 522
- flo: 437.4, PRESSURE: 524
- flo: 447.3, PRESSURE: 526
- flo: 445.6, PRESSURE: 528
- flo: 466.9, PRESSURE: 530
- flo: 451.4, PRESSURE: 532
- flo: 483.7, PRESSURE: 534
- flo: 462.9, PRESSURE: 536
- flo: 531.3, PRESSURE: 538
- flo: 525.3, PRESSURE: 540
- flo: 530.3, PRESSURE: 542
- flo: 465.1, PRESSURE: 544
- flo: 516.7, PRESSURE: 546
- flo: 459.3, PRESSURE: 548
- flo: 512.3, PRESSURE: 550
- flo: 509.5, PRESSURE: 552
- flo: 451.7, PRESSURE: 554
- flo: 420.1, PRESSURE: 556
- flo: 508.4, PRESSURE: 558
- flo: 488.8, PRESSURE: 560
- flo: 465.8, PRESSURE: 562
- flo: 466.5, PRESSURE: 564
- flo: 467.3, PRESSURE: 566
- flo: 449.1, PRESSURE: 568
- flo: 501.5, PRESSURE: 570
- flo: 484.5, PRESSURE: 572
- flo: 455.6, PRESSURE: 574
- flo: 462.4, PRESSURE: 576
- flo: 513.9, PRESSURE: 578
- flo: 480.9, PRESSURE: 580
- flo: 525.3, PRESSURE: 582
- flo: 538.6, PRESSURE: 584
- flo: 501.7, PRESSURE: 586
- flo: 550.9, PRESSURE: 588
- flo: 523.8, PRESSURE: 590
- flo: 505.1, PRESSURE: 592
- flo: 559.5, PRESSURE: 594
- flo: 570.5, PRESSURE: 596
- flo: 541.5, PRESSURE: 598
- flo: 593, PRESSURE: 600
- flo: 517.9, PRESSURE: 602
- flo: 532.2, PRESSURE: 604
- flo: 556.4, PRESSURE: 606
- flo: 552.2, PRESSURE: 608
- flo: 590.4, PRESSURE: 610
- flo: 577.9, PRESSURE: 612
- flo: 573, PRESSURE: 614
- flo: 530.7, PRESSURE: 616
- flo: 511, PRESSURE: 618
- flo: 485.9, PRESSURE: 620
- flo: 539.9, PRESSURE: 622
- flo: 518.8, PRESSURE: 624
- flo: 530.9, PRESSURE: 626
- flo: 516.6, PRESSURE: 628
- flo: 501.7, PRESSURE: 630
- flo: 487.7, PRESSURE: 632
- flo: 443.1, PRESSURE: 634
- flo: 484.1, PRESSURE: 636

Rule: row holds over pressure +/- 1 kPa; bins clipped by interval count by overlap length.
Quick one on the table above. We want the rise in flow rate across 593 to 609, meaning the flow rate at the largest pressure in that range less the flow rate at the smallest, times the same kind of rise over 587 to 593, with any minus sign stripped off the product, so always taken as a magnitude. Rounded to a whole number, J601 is 334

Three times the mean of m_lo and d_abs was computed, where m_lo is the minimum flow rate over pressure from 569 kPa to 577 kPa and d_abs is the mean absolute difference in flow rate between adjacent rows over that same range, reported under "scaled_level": 710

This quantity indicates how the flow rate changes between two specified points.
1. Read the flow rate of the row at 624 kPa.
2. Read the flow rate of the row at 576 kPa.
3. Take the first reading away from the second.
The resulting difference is -56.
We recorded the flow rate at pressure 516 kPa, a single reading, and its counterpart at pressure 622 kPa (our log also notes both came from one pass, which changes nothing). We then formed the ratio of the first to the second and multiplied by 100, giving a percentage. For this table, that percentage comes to 80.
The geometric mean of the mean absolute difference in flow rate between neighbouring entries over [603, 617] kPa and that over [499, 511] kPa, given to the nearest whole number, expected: 16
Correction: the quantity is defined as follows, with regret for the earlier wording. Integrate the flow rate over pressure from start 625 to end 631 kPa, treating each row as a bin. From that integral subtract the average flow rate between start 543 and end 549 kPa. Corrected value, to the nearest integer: 2618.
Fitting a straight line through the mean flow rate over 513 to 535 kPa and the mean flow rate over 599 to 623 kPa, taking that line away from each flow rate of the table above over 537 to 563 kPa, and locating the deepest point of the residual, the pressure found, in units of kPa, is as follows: 556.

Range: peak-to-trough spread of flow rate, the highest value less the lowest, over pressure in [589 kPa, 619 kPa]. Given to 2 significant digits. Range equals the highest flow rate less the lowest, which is 88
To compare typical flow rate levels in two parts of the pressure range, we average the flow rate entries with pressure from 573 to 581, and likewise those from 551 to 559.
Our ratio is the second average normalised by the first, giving 0.99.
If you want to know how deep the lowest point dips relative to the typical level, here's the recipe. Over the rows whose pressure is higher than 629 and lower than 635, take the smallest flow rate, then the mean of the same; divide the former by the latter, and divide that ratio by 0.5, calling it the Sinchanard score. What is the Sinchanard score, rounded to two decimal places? 1.86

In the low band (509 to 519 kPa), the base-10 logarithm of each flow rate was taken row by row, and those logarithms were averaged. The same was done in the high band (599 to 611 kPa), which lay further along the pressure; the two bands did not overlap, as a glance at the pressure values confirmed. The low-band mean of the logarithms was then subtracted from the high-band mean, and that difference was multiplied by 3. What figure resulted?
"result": 0.30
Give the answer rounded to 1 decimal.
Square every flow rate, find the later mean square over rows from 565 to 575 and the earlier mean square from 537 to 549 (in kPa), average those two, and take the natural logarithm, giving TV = 12.4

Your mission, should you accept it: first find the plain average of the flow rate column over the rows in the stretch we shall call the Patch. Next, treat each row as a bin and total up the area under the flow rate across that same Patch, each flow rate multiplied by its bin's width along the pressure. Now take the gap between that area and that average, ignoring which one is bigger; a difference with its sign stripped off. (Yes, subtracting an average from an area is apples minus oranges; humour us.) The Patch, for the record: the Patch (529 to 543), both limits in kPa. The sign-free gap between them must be 6410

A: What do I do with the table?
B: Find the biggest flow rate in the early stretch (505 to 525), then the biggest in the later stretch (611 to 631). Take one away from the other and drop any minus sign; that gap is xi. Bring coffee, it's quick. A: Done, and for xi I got 96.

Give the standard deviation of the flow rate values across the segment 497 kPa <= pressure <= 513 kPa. 13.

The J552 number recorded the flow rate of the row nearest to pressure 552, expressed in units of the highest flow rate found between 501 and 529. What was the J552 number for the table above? 1.06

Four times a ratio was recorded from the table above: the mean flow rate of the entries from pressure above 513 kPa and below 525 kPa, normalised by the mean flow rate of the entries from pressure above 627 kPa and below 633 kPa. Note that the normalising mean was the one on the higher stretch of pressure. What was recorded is 3.5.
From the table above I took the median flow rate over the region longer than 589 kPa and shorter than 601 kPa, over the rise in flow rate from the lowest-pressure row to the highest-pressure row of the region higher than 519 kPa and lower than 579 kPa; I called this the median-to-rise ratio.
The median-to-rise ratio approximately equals 12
